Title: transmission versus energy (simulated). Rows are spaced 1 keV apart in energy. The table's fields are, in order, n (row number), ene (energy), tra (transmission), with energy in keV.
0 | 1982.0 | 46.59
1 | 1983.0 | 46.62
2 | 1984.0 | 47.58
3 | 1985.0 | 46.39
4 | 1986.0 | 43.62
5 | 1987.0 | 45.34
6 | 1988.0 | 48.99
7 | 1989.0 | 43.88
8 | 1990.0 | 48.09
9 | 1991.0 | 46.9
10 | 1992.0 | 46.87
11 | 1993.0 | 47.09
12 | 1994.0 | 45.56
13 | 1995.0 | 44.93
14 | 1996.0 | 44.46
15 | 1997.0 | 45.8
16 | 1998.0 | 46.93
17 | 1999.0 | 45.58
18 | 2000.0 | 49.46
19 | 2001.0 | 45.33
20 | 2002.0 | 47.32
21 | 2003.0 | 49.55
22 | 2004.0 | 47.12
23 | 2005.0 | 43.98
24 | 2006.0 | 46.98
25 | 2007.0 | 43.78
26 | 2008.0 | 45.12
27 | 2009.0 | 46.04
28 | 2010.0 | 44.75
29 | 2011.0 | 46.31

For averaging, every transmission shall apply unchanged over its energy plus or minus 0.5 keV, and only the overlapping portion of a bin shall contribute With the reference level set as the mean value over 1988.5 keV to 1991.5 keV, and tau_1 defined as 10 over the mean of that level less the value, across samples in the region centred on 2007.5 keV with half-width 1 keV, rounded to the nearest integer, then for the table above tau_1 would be 5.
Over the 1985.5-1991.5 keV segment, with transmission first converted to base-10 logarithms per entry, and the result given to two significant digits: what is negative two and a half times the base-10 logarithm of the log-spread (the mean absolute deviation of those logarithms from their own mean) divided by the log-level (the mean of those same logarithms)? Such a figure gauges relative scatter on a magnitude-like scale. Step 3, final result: 4.9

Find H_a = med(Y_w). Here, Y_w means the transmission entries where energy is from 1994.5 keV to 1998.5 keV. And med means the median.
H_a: 45.4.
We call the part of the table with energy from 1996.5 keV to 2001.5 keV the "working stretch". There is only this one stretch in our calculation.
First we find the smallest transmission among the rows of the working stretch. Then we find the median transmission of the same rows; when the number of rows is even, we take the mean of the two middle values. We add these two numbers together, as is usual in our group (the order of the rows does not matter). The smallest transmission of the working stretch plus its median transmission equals 91.1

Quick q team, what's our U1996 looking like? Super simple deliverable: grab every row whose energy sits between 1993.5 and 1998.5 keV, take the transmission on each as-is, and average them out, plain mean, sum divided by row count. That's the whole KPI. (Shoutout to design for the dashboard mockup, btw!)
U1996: 45.5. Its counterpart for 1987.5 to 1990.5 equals 47.0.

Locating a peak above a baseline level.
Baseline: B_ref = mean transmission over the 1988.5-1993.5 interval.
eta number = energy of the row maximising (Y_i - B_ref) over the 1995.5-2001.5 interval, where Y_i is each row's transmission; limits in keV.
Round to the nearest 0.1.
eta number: 2000.0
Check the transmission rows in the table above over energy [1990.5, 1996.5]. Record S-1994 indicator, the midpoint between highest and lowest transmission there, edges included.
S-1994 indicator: 45.8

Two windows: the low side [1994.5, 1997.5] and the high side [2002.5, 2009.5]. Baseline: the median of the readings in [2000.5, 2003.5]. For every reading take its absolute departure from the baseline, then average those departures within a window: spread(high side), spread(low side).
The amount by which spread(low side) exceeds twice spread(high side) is -1.5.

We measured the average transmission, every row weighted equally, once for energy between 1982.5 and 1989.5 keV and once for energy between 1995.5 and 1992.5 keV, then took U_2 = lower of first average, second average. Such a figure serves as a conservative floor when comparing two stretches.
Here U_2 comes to 45.9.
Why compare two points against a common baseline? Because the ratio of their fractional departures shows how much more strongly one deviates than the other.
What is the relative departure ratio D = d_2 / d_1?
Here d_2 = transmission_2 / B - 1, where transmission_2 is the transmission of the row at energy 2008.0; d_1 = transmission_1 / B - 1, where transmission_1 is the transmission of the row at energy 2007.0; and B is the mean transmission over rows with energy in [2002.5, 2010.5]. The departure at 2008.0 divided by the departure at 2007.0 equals 0.37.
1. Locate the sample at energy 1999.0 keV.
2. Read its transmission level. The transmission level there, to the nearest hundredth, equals 45.58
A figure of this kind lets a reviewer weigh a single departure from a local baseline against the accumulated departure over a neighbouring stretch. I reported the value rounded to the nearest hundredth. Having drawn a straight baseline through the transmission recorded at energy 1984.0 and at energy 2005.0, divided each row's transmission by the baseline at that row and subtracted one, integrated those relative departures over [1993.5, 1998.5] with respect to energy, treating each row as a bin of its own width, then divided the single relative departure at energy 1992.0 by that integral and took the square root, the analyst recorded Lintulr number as 2.76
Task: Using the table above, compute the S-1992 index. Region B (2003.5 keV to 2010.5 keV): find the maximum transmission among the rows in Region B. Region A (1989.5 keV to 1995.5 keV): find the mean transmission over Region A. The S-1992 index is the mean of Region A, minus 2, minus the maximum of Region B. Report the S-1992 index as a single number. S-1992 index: -3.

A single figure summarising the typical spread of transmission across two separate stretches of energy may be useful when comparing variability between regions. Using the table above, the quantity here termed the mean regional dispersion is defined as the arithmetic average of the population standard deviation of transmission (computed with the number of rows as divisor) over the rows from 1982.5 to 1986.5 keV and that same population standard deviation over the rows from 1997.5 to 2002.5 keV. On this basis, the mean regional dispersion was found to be 1.48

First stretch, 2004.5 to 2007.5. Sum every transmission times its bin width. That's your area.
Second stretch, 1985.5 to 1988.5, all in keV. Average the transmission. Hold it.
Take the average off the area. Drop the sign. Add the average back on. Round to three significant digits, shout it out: 135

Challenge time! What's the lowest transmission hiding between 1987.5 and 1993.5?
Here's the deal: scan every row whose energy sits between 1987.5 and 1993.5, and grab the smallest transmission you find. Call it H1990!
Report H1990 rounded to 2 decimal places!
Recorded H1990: 43.88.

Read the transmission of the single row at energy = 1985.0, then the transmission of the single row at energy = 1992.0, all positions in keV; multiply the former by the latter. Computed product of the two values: 2174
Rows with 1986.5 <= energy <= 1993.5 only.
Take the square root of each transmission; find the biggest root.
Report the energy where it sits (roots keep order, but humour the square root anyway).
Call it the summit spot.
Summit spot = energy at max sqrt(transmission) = 1988.0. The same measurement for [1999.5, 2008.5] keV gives 2003.0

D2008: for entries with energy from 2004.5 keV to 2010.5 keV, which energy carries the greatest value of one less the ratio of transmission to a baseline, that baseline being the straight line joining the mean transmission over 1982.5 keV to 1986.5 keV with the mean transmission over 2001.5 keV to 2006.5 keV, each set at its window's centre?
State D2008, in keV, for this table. 2007.0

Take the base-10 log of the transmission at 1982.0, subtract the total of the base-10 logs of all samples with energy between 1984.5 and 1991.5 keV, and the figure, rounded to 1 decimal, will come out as -10.0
